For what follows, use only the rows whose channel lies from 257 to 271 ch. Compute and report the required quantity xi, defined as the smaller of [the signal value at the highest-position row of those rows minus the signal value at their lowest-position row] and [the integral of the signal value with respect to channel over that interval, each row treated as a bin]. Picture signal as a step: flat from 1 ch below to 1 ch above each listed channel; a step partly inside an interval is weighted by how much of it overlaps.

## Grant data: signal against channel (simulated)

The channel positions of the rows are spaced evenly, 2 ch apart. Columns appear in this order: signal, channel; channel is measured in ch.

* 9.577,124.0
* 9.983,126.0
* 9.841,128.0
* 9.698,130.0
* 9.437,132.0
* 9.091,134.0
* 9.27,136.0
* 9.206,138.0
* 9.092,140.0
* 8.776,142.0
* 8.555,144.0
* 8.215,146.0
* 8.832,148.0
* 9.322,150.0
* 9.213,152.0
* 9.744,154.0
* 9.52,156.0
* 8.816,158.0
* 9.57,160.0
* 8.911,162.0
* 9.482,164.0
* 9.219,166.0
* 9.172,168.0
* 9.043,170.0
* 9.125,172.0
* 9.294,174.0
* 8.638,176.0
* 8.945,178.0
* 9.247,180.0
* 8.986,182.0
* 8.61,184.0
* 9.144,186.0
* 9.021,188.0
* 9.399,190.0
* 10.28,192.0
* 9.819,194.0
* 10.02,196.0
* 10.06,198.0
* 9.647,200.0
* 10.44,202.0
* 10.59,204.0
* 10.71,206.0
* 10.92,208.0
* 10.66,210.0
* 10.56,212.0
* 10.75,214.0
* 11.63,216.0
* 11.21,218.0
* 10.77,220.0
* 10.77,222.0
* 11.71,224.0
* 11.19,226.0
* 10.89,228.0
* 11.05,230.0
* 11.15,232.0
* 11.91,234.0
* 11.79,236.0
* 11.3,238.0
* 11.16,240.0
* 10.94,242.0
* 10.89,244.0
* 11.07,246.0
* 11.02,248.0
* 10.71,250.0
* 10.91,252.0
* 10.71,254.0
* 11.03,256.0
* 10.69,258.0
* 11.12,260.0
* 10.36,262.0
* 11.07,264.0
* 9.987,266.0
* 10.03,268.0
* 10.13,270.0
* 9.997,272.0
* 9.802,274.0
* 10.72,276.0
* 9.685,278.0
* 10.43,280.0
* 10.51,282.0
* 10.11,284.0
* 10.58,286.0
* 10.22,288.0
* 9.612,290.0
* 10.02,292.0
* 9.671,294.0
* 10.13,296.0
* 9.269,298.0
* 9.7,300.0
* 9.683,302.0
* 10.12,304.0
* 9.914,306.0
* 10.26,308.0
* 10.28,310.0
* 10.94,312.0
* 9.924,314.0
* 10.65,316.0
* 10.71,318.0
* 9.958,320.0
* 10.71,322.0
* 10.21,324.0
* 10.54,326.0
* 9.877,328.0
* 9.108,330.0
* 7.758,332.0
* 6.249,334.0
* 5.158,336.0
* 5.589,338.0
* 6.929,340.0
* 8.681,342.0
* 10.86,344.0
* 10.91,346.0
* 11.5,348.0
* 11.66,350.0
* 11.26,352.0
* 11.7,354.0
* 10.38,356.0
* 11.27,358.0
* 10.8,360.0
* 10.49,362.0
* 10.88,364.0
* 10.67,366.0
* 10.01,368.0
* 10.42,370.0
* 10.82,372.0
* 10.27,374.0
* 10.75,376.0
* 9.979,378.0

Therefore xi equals -0.6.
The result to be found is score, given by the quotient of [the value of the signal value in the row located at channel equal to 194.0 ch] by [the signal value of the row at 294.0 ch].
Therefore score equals 1.02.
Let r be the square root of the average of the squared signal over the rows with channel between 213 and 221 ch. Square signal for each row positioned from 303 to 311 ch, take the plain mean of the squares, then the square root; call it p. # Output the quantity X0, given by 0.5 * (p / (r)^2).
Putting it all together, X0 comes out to 0.041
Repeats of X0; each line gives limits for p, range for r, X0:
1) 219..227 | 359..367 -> 0.048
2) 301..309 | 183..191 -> 0.061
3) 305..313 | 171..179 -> 0.064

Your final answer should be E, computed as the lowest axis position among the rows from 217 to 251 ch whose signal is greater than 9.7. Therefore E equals 218.0 ch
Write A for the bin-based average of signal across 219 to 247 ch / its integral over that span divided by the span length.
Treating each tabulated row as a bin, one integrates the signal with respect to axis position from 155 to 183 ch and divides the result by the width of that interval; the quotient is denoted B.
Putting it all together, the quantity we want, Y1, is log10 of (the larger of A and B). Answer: 1.049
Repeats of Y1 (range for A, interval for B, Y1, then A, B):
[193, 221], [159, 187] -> 1.024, 10.6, 9.1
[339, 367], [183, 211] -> 1.024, 10.6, 10.0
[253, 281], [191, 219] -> 1.022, 10.4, 10.5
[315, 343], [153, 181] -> 0.964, 8.7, 9.2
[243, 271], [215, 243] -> 1.051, 10.7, 11.2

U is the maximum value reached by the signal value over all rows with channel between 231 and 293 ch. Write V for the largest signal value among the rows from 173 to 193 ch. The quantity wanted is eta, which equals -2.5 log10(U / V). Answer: -0.16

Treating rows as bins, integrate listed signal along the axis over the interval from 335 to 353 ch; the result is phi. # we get 165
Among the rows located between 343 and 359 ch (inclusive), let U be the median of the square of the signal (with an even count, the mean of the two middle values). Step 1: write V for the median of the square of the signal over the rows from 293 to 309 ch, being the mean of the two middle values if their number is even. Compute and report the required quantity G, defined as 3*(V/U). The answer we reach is 2.27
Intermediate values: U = 127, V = 96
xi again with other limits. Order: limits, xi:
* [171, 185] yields -0.5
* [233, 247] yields -0.8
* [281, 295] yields -0.8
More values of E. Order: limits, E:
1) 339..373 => 344.0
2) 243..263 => 244.0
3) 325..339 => 326.0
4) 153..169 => 154.0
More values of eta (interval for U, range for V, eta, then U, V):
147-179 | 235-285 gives 0.21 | 9.744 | 11.79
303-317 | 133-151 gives -0.17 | 10.94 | 9.322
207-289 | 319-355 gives -0.02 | 11.91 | 11.7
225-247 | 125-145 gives -0.19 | 11.91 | 9.983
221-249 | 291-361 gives -0.02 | 11.91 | 11.7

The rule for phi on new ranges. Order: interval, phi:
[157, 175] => 165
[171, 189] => 162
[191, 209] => 185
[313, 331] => 183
